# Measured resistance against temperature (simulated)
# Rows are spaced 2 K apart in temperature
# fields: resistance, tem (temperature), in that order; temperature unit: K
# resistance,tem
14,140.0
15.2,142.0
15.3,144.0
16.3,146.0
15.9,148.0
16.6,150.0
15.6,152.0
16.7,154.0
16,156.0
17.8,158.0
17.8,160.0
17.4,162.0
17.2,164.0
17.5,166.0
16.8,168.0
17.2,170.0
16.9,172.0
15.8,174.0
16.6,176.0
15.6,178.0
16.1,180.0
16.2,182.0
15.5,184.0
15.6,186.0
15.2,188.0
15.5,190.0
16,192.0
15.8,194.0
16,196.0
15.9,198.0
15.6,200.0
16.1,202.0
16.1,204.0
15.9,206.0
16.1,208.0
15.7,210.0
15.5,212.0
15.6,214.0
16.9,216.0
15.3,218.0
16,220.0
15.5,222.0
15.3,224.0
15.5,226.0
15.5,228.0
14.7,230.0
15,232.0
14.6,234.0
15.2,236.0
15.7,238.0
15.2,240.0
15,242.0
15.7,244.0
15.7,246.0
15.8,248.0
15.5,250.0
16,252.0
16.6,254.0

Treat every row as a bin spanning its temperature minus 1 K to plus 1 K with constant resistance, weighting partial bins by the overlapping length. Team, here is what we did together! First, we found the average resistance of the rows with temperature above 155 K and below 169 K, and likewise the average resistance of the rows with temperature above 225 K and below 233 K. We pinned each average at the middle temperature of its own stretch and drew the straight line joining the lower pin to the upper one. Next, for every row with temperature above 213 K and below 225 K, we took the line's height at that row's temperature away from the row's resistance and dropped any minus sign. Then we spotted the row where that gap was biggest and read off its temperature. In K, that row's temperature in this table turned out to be 216.0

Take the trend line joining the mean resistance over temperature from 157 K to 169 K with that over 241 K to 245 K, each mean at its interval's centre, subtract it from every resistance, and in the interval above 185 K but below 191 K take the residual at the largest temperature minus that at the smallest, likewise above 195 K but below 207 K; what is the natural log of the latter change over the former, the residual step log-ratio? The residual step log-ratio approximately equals 3.9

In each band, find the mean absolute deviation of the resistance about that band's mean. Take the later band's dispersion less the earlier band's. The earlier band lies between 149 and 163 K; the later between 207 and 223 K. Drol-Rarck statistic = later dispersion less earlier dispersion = -0.32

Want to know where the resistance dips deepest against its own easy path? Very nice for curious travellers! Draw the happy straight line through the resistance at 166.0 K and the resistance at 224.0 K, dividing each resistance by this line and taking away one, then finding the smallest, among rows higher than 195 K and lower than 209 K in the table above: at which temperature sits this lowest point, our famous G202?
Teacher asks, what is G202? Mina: 200.0 K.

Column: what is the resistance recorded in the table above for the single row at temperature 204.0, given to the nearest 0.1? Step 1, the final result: 16.1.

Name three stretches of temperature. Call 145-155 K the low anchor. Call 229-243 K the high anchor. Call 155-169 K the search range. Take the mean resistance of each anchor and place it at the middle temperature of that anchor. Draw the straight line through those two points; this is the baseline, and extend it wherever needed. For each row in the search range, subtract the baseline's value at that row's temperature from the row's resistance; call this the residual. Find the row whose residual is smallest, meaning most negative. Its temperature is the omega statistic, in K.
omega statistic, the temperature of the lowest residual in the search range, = 156.0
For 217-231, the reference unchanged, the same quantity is 230.0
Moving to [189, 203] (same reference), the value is 190.0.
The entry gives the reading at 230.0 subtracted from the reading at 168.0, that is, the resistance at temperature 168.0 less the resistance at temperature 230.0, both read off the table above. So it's 2.1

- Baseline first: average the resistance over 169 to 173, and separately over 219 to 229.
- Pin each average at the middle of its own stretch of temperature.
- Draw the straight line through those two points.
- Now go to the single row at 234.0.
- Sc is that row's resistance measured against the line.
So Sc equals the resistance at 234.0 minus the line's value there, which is -0.68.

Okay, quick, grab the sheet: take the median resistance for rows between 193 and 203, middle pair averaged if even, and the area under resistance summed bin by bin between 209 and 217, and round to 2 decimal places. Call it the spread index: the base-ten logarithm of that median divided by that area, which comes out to -0.90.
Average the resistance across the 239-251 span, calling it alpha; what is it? 15.5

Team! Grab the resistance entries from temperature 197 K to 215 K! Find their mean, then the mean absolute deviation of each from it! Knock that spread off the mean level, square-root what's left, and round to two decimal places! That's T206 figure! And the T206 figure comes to 3.95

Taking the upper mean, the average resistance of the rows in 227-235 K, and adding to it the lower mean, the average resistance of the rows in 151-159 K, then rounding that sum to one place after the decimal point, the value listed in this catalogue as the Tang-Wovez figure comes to 31.5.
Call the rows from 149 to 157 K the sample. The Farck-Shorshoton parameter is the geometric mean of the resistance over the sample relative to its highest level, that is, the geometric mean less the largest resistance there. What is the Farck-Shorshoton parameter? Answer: -0.48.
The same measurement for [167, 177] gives -0.55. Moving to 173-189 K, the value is -0.78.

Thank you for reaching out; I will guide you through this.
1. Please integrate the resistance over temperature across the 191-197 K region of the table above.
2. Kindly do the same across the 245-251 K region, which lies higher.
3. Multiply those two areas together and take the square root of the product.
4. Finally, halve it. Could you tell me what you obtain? 47.4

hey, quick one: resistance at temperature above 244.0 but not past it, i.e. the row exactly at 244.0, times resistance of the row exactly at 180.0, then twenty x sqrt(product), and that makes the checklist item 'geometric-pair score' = 318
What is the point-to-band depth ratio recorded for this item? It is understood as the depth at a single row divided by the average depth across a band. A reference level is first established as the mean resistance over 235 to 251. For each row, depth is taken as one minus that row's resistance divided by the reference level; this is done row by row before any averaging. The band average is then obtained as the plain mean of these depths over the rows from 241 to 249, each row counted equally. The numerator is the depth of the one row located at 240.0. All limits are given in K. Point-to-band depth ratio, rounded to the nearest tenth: -3.7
